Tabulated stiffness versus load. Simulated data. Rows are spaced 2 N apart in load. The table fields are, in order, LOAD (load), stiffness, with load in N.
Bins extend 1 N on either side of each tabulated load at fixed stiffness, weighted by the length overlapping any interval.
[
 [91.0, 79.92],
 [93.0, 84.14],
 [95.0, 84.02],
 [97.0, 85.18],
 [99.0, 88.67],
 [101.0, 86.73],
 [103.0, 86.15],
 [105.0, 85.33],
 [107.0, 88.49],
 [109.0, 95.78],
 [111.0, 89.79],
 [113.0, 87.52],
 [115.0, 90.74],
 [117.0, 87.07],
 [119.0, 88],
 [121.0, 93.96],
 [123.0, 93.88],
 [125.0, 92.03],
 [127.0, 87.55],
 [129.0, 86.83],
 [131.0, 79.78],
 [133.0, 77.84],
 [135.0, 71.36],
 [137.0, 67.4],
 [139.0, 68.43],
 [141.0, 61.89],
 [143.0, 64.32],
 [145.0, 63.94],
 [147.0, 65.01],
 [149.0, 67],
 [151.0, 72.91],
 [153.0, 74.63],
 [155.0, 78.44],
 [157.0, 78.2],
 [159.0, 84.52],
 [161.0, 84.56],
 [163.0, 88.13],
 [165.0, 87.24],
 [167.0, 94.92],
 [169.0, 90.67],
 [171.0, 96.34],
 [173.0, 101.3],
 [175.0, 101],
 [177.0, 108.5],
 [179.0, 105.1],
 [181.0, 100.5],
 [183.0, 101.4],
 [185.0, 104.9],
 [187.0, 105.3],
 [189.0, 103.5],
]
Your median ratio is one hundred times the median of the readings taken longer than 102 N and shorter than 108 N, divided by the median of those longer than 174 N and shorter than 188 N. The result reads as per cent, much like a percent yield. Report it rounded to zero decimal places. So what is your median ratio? 82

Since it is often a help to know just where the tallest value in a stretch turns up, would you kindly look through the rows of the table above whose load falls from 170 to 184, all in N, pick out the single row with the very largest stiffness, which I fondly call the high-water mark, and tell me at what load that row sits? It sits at 177.0 N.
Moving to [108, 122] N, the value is 109.0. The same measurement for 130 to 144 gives 131.0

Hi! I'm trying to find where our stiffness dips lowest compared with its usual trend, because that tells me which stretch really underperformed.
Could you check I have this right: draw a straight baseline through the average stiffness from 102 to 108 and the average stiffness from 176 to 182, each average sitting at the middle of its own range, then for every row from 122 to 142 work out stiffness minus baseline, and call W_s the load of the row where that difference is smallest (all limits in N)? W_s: 141.0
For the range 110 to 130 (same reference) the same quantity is 129.0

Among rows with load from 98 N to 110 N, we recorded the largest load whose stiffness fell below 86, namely 105.0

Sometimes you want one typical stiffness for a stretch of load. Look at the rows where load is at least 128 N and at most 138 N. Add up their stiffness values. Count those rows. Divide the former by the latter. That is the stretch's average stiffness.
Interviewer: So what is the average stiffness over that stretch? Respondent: 77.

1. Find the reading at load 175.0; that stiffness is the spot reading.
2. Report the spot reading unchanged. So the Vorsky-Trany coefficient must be 101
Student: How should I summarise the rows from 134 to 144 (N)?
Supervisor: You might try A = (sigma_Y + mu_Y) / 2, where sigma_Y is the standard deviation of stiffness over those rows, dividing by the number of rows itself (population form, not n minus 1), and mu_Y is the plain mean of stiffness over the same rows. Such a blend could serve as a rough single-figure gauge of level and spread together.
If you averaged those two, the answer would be 35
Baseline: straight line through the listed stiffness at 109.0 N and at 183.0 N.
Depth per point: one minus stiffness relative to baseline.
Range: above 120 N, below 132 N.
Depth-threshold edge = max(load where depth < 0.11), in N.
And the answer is 129.0 N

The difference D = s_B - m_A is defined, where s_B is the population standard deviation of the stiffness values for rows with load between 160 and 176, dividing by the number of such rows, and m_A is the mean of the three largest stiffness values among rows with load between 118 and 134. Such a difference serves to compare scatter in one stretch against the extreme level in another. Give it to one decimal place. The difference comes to -87.4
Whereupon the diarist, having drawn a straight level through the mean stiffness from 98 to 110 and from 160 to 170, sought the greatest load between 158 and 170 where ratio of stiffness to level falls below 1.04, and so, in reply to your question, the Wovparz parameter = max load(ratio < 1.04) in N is 169.0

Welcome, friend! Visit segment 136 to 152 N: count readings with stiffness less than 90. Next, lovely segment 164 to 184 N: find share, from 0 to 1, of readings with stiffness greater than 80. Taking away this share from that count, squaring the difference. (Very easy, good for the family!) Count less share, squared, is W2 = 49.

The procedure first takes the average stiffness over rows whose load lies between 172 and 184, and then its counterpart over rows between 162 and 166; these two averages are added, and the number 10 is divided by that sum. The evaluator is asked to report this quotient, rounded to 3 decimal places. 0.052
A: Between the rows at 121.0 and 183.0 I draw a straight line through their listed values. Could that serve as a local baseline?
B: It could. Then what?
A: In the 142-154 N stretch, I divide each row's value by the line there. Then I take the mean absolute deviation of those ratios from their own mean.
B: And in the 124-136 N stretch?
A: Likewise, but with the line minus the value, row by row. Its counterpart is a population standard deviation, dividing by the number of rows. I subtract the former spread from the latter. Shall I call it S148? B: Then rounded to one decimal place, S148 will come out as 7.3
